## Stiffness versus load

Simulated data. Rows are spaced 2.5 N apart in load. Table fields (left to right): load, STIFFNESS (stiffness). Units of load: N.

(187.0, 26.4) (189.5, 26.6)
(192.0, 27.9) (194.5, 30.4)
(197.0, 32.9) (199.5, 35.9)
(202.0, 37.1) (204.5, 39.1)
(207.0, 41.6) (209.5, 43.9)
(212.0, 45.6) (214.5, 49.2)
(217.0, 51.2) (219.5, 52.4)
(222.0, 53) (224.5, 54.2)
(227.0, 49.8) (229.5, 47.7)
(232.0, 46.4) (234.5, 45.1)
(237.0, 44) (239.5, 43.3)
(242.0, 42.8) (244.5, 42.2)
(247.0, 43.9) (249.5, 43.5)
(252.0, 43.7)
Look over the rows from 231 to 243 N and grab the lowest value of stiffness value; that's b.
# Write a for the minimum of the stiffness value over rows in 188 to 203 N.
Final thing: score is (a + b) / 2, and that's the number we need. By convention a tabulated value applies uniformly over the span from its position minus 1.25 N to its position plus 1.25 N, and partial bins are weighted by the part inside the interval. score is 35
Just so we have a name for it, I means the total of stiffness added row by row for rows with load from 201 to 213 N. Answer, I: 207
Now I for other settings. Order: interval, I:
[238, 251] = 216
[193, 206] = 175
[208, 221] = 242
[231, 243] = 222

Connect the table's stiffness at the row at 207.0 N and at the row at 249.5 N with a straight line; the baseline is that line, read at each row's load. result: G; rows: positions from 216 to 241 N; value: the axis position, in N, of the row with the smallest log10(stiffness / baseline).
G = 239.5 N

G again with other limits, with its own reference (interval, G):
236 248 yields 244.5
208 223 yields 209.5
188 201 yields 189.5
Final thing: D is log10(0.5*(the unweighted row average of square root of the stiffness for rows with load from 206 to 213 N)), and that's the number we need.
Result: 0.519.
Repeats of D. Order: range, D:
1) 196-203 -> 0.473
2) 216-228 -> 0.557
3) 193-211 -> 0.484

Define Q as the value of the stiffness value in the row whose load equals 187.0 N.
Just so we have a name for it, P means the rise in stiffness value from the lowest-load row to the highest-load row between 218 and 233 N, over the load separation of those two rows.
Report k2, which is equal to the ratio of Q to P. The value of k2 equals -55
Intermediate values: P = -0.48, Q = 26.4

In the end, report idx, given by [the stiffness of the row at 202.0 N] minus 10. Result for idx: 27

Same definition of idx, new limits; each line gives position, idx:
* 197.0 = 23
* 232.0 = 36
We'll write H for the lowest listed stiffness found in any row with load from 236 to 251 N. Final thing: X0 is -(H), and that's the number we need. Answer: -42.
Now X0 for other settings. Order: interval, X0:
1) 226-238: -44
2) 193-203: -30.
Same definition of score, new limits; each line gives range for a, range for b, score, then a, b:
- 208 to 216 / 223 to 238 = 44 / 43.9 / 44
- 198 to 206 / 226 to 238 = 40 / 35.9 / 44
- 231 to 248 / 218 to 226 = 47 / 42.2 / 52.4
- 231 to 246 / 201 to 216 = 40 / 42.2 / 37.1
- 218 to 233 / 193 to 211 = 38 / 46.4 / 30.4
